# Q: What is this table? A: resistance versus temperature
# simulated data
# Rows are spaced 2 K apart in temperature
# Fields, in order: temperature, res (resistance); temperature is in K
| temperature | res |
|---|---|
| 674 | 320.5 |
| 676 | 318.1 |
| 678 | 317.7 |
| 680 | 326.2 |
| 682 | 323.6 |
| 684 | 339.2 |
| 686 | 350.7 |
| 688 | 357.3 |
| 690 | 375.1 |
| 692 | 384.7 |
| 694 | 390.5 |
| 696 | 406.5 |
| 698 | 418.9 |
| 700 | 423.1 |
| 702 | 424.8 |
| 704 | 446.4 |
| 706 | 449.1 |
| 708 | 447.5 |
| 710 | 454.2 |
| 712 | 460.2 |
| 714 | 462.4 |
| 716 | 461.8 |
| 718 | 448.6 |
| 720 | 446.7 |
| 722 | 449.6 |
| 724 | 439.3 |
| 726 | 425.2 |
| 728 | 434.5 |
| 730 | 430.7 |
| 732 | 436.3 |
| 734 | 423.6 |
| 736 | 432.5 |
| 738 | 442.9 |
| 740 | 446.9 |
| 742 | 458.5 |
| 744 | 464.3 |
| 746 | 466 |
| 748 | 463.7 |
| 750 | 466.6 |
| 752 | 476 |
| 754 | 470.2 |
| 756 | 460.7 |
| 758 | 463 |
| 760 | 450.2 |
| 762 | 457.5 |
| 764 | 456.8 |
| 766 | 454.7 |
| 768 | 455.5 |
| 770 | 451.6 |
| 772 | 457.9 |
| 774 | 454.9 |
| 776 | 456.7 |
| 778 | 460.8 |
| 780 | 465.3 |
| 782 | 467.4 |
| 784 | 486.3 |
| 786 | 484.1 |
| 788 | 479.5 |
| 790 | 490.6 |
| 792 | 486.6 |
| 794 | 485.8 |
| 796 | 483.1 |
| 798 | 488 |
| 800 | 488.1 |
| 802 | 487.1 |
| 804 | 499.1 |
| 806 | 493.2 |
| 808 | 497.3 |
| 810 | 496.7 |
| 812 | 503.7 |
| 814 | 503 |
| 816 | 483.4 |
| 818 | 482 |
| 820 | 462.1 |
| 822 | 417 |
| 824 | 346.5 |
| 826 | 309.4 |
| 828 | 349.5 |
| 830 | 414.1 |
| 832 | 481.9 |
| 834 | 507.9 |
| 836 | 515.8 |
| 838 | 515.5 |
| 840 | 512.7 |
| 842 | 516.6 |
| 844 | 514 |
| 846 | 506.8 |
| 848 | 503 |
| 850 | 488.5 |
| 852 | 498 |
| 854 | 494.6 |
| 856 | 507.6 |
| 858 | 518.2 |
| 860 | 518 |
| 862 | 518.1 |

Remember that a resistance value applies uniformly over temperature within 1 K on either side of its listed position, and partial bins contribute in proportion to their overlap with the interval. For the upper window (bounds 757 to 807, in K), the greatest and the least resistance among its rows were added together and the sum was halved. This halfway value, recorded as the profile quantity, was 475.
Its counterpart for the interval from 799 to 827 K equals 407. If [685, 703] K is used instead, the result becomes 388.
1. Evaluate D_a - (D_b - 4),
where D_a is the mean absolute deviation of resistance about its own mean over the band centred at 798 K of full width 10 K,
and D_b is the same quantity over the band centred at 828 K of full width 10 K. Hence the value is -49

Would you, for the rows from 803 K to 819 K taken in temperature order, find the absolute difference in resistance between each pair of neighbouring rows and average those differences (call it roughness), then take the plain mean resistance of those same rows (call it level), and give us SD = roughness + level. 500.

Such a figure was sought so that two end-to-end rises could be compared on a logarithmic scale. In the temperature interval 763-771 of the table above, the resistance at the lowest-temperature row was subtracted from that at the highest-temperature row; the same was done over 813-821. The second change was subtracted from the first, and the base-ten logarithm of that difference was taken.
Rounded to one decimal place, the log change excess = 1.6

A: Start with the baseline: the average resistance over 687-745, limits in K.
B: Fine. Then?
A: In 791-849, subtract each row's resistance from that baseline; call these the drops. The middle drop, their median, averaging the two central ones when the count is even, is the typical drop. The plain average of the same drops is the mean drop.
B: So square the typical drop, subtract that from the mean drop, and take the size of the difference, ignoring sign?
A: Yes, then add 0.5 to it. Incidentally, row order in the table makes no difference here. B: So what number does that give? 3135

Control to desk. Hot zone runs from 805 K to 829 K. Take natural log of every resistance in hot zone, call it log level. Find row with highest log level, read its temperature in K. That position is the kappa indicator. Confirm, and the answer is 812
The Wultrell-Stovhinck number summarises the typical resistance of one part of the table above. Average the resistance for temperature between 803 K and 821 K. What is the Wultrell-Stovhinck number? 491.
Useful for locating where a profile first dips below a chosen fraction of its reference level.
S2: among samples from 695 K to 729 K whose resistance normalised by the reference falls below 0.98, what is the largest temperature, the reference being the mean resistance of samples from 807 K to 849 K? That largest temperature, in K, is 728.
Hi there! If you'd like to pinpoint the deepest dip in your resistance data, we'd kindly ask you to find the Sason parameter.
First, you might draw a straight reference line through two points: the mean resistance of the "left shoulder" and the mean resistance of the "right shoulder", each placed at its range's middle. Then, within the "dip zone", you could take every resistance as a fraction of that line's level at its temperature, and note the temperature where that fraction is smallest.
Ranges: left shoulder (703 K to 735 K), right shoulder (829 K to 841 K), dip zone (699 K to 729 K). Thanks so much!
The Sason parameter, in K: 726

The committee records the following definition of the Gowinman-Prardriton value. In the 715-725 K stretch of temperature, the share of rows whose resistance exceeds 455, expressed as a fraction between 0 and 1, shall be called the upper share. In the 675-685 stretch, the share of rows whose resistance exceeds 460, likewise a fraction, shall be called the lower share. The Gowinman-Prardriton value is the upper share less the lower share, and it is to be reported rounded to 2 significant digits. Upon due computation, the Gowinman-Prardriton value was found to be 0.20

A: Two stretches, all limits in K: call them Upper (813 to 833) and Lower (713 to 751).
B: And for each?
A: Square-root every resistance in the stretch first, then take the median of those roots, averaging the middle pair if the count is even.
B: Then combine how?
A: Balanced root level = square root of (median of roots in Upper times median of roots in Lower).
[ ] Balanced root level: 21.0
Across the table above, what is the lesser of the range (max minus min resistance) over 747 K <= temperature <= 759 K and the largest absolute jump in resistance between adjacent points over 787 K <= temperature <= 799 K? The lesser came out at 11.1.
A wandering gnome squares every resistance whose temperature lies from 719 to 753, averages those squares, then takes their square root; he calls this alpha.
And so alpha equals 448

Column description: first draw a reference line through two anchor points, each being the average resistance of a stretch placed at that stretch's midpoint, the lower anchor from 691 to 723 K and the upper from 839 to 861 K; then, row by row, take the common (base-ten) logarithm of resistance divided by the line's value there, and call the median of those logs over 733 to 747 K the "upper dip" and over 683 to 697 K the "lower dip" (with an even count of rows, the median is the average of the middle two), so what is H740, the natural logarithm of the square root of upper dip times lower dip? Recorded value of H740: -4.1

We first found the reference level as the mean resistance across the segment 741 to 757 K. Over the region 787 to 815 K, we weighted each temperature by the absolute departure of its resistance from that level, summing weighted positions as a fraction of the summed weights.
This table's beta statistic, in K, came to 802.9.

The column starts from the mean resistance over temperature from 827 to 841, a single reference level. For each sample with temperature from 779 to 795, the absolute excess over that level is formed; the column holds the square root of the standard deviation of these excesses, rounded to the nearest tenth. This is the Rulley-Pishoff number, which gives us 2.3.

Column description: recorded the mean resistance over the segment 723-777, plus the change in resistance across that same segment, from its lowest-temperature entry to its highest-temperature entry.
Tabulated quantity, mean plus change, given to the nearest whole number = 469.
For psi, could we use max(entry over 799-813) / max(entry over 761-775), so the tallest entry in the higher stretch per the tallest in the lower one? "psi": 1.10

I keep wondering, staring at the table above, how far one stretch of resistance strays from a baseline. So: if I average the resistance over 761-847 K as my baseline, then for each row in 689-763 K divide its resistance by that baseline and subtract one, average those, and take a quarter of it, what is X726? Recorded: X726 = -0.015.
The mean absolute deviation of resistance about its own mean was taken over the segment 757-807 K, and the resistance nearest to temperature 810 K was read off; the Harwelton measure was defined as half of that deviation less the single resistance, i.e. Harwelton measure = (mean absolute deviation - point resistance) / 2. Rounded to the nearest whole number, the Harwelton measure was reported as -241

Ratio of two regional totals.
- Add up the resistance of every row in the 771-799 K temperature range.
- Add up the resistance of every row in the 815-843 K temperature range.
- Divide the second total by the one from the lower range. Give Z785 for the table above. 0.95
